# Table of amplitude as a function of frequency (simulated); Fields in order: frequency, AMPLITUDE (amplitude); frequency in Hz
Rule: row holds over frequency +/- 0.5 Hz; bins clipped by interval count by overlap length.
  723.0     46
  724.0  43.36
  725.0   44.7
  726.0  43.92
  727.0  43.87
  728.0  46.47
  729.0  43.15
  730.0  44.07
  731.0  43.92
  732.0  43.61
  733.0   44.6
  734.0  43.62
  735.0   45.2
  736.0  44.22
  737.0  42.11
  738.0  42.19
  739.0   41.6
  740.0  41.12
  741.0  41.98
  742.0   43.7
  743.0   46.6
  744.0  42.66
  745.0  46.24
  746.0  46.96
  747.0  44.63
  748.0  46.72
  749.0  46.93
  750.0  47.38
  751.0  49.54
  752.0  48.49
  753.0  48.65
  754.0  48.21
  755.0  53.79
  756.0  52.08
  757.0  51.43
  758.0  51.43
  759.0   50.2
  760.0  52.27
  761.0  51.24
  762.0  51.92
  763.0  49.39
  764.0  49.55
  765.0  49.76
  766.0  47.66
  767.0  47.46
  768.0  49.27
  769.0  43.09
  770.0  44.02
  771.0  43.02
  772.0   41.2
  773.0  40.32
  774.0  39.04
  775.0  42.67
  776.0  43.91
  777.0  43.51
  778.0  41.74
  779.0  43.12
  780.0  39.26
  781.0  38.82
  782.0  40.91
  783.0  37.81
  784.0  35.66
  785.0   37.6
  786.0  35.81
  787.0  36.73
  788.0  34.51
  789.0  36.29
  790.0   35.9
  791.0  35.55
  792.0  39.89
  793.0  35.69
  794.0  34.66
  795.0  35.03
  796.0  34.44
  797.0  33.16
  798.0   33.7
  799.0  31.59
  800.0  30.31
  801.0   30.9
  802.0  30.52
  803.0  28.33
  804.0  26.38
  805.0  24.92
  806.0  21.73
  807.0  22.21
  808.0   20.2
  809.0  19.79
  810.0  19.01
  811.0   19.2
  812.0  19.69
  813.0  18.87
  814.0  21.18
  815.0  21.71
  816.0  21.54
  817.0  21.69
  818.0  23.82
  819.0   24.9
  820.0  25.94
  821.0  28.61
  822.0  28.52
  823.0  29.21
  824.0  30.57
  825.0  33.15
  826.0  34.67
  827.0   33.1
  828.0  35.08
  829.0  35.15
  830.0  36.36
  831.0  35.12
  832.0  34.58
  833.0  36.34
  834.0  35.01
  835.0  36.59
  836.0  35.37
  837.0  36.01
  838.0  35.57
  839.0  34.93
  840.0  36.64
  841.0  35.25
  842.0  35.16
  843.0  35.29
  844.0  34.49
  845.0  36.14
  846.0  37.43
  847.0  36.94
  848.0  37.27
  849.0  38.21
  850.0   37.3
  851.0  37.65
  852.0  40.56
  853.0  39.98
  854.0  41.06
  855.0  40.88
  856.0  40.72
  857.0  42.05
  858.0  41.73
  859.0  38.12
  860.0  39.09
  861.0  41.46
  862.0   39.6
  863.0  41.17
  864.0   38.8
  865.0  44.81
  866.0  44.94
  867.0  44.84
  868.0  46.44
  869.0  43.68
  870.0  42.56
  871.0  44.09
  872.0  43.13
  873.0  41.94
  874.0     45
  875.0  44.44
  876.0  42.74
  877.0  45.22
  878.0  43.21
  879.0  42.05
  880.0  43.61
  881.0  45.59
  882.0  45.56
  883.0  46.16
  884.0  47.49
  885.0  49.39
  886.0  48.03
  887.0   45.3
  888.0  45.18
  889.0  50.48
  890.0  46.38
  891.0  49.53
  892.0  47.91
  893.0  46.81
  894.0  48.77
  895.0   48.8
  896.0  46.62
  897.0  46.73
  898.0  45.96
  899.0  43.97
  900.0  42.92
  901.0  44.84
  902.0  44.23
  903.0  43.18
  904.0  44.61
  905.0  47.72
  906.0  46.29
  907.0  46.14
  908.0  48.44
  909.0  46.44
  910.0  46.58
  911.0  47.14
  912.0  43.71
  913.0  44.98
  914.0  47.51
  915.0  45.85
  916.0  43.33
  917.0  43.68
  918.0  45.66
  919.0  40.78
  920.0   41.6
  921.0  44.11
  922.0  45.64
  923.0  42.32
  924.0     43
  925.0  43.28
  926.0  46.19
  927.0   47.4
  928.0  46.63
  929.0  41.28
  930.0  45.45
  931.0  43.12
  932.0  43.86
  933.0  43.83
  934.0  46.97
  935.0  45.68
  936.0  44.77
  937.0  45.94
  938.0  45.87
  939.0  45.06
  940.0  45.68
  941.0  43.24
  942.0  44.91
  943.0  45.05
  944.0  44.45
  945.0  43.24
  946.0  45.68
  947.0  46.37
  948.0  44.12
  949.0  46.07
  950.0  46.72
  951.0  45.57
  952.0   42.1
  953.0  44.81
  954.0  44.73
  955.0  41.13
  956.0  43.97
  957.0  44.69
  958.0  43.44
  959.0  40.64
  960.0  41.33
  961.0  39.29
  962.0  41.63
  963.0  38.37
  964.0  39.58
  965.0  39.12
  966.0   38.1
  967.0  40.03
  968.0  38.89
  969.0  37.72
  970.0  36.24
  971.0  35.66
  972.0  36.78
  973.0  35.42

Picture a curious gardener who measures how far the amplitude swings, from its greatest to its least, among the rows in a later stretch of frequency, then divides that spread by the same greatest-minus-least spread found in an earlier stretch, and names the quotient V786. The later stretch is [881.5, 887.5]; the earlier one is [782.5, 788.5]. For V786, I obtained 1.2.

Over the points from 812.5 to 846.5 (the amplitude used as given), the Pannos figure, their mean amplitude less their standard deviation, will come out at 26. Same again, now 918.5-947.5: 43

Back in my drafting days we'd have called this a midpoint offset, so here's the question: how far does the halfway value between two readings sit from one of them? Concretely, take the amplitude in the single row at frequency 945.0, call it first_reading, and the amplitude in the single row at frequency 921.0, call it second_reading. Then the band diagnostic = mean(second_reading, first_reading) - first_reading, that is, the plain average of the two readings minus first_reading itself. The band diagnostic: 0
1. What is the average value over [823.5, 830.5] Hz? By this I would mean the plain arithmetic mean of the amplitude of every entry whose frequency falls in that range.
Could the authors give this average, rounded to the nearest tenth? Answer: 34.0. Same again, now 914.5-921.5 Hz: 43.6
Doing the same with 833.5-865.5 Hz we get 38.2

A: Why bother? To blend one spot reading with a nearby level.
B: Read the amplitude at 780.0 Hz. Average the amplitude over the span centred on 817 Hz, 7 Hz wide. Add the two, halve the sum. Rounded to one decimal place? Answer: 31.1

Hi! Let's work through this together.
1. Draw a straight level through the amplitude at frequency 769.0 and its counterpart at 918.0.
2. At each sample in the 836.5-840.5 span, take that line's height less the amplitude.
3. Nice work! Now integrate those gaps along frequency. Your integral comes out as 34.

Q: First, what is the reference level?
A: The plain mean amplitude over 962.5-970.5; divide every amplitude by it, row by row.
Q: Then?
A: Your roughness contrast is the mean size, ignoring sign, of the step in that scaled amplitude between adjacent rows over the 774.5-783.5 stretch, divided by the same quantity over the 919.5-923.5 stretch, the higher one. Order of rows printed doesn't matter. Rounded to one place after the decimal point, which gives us 0.7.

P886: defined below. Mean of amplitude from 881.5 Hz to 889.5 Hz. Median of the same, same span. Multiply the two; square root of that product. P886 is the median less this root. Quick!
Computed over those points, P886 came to -0.19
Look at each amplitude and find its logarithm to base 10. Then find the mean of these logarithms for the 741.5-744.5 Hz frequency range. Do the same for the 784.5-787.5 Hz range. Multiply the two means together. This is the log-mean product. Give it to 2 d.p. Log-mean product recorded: 2.58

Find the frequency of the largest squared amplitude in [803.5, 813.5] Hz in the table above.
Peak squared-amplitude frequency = 804.0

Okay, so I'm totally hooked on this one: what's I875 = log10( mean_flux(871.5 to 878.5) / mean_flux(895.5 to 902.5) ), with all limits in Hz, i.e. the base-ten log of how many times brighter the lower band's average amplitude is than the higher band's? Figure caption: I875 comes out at -0.013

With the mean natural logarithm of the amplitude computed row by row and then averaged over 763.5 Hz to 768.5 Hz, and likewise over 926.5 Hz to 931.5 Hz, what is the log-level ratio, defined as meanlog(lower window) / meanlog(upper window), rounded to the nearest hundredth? 1.02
